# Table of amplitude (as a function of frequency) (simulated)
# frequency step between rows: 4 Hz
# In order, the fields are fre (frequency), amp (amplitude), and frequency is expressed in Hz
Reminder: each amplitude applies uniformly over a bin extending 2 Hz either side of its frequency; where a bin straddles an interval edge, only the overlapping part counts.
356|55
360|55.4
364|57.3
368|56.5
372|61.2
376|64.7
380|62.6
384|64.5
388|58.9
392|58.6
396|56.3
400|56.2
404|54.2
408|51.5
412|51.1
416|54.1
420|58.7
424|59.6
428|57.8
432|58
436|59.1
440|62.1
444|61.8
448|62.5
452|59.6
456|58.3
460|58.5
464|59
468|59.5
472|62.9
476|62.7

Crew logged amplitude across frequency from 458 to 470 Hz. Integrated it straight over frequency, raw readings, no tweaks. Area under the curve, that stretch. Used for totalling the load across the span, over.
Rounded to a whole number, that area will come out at 708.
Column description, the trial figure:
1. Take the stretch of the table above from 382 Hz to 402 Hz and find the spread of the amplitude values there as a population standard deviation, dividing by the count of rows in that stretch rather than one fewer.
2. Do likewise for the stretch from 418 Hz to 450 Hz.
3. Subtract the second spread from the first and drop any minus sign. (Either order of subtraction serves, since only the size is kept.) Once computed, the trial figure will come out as 1.2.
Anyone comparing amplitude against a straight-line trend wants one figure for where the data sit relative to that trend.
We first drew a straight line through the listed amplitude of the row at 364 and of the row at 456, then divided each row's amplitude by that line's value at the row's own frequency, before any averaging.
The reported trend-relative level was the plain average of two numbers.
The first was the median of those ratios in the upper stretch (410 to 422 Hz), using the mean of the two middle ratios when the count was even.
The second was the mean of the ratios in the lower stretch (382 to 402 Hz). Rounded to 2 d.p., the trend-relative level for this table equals 0.98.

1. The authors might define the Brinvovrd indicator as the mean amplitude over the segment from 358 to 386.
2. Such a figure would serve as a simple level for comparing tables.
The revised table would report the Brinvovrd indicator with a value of 60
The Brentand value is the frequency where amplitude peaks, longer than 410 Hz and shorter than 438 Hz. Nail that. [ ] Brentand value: 424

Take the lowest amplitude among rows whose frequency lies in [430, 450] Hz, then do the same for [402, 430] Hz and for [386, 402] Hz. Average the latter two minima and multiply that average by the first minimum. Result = 3112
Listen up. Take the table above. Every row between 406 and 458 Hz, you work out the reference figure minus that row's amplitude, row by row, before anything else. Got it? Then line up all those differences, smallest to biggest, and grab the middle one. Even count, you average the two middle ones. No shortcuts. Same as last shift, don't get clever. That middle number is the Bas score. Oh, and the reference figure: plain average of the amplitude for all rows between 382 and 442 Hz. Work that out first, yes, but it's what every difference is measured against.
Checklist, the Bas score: -1.3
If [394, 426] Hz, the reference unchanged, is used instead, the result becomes 2.2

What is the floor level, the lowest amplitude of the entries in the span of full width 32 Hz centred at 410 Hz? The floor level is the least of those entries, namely 51.1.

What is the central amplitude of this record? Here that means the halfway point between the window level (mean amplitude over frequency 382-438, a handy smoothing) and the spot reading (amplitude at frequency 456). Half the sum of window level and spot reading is 57.7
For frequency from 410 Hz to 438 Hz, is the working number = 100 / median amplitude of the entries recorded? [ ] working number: 1.72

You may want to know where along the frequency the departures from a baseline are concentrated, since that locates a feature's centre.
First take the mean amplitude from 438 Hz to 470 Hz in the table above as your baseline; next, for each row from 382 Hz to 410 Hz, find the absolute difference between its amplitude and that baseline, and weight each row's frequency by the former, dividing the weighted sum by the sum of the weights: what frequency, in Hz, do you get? 399.3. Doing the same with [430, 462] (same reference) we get 445.6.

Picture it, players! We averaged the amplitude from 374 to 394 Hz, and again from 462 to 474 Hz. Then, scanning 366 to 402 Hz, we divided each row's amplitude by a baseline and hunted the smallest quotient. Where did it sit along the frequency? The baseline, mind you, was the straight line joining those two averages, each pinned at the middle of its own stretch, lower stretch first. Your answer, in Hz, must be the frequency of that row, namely 368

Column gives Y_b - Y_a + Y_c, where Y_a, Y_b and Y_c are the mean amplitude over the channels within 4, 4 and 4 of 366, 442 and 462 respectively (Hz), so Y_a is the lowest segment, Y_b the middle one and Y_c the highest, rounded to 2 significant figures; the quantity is 64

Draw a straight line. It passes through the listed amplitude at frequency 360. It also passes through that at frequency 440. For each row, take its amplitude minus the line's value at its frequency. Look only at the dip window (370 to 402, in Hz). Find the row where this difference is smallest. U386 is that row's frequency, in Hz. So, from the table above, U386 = 400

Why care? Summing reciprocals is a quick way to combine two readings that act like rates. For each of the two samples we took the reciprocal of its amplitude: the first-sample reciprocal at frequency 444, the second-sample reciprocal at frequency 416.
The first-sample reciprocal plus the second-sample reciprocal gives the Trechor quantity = 0.0347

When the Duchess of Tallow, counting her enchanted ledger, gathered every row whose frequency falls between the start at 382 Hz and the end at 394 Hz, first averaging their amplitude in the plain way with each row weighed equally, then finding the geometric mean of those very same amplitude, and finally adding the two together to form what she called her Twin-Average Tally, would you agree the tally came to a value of 121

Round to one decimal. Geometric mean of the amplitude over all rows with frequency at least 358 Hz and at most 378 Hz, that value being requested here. 58.9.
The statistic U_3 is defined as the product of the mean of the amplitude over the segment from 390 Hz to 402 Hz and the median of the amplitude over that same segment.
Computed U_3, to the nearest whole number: 3211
